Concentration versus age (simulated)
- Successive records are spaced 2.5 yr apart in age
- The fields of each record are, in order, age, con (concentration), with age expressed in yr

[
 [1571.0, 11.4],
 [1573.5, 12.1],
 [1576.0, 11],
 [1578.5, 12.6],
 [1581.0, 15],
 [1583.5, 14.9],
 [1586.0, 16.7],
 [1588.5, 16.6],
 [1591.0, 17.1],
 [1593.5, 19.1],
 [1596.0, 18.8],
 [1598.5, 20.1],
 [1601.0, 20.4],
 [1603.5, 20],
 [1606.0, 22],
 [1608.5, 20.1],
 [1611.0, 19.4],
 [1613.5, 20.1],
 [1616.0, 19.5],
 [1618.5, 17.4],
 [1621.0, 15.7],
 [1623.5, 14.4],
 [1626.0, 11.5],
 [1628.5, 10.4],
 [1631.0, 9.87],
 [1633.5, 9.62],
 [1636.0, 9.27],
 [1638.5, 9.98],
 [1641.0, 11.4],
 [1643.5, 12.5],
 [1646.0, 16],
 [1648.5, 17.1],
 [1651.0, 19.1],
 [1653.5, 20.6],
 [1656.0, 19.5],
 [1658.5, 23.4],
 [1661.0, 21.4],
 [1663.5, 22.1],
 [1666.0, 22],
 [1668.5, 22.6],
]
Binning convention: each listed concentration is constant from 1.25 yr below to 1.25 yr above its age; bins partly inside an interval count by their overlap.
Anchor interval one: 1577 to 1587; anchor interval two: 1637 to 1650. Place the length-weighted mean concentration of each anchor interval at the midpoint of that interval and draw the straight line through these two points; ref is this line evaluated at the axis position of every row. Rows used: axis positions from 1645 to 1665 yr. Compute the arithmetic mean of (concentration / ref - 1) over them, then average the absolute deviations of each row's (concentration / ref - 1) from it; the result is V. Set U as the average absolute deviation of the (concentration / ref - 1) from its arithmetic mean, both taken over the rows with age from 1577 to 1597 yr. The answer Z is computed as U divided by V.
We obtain 0.75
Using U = 0.12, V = 0.16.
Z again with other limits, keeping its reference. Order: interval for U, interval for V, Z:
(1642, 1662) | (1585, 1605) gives 2.04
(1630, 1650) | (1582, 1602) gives 1.53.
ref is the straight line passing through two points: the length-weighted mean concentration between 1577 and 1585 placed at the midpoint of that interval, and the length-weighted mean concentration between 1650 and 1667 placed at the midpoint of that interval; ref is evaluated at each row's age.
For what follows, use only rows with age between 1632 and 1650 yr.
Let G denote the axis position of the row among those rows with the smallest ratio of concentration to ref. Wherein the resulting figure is 1636.0 yr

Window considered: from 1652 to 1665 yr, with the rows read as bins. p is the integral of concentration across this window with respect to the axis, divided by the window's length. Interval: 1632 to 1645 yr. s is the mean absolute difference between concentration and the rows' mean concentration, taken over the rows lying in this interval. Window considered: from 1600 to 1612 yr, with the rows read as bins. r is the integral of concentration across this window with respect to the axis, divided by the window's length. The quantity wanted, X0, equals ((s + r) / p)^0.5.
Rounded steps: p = 21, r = 20.4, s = 1.12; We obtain 1.00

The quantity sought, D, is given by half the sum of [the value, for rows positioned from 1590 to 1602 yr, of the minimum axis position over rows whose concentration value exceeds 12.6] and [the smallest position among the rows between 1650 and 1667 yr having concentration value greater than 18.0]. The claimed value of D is 1621.0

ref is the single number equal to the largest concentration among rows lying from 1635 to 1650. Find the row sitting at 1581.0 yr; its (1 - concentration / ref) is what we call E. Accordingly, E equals 0.12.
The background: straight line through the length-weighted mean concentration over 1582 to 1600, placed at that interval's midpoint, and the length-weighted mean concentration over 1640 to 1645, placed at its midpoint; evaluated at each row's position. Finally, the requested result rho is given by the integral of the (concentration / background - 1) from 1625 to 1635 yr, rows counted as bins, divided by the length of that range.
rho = -0.2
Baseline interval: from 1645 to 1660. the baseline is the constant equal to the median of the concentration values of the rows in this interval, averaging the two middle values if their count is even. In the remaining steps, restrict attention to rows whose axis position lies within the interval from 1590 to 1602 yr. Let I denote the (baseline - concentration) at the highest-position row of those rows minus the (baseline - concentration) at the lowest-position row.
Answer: -3.3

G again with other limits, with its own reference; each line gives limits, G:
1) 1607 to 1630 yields 1628.5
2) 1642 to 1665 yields 1643.5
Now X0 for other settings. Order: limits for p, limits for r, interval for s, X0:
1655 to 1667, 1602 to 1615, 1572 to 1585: 1.00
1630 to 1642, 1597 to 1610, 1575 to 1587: 1.49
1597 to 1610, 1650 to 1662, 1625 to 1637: 1.02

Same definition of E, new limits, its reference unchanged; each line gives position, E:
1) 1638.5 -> 0.42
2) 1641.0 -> 0.33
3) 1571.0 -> 0.33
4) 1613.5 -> -0.18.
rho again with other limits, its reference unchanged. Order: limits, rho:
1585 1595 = 0.0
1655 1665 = 1.1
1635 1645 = -0.1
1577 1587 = -0.2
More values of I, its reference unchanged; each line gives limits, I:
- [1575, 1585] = -3.9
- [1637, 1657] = -9.5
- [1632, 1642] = -1.8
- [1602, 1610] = -0.1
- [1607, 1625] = 5.7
